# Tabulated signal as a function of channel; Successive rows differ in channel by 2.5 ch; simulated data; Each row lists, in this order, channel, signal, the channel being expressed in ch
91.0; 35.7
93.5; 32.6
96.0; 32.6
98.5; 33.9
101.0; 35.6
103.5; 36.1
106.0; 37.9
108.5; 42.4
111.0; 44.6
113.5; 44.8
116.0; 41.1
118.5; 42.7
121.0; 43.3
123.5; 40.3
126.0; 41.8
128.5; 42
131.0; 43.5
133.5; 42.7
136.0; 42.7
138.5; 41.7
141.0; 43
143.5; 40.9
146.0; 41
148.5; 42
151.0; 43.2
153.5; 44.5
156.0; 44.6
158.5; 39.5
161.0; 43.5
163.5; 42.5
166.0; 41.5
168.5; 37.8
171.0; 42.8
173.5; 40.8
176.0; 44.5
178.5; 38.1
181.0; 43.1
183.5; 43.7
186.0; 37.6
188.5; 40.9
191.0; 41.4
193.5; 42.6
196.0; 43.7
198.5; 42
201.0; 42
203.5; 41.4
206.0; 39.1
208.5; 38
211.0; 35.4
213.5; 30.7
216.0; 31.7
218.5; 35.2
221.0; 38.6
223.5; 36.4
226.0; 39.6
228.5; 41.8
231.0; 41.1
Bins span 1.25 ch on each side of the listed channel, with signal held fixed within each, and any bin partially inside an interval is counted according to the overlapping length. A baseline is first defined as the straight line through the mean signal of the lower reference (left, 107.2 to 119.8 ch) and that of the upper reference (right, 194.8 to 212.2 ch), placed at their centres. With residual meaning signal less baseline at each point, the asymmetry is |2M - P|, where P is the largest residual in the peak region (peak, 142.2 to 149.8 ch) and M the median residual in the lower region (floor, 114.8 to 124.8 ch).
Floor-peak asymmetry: 2.2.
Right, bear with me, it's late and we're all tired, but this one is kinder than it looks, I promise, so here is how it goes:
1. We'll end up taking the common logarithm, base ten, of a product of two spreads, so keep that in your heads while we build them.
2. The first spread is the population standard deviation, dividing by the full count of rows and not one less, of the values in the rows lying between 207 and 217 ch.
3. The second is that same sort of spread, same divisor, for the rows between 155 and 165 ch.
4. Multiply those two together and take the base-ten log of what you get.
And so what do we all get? 0.74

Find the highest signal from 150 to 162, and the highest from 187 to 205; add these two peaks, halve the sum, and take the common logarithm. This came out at 1.64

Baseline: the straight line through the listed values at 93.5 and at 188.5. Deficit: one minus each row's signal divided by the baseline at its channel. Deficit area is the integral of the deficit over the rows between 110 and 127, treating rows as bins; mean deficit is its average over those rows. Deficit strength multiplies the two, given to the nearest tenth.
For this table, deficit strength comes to 0.9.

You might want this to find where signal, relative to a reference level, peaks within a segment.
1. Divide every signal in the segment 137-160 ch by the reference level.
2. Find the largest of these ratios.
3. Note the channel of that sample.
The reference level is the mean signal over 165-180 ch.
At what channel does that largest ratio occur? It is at 156.0 ch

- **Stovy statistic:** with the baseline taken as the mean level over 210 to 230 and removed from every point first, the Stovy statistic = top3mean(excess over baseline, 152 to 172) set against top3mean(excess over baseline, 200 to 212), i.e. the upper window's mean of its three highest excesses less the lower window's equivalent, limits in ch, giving -3.4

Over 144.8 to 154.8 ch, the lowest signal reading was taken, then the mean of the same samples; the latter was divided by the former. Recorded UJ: 1.04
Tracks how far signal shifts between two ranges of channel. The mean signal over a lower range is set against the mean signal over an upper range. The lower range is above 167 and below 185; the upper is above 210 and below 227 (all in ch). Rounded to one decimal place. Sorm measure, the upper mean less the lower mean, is -6.2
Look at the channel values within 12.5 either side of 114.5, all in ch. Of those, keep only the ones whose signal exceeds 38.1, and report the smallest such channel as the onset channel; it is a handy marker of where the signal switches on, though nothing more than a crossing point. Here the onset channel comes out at 108.5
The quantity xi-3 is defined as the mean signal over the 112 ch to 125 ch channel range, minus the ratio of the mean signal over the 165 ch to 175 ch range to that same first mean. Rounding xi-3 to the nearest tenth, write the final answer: 41.5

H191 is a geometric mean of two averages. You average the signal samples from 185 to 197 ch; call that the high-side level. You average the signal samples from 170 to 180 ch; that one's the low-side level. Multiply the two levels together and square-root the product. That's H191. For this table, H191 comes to 41.4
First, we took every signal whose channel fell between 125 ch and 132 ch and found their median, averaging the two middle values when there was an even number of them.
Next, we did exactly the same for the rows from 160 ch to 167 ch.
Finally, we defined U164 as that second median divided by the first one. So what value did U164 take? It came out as 1.01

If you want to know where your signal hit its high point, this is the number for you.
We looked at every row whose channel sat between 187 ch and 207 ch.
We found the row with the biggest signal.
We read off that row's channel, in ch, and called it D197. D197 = 196.0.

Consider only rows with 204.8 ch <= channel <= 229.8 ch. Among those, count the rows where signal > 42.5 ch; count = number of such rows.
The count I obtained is 0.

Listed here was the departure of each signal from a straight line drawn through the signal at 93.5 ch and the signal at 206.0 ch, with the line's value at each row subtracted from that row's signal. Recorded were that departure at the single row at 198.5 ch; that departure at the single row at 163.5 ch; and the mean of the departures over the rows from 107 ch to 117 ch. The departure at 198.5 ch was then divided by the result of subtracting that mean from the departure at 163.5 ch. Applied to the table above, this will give -0.9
